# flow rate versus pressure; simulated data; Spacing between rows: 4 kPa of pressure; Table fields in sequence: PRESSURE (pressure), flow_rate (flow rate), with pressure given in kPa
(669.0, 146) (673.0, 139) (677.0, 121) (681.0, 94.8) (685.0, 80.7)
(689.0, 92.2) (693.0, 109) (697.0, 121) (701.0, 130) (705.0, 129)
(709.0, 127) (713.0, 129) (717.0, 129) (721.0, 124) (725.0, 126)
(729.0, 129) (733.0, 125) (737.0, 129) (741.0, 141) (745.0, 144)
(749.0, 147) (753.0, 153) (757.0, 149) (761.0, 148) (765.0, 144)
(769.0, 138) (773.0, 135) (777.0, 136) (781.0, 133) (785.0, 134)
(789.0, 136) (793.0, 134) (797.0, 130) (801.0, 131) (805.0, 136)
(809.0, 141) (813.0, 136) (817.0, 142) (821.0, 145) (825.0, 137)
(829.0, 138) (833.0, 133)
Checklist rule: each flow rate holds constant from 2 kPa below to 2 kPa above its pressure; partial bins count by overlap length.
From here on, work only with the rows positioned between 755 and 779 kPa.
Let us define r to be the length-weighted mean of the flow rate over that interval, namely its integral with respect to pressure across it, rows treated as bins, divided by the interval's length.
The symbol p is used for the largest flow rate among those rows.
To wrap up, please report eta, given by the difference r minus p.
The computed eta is -7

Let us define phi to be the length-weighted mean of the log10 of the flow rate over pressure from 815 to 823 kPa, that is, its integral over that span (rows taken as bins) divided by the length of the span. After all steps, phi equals 2.16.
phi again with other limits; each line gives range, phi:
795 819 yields 2.13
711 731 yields 2.11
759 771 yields 2.16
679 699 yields 1.99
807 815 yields 2.14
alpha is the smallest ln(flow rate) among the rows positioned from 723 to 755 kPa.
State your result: 4.83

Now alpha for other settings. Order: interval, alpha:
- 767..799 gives 4.87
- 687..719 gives 4.52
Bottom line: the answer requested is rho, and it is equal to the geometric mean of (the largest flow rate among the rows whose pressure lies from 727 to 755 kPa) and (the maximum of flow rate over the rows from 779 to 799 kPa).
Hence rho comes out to 144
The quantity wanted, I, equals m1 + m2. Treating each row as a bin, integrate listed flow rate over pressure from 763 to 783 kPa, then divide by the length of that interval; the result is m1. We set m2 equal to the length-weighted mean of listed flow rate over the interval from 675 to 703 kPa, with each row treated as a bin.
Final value 244.2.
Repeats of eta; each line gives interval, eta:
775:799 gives -2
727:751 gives -11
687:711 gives -12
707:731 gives -2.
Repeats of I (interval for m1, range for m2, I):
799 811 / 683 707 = 246.3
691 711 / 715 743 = 252.2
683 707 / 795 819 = 246.3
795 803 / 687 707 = 246.7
